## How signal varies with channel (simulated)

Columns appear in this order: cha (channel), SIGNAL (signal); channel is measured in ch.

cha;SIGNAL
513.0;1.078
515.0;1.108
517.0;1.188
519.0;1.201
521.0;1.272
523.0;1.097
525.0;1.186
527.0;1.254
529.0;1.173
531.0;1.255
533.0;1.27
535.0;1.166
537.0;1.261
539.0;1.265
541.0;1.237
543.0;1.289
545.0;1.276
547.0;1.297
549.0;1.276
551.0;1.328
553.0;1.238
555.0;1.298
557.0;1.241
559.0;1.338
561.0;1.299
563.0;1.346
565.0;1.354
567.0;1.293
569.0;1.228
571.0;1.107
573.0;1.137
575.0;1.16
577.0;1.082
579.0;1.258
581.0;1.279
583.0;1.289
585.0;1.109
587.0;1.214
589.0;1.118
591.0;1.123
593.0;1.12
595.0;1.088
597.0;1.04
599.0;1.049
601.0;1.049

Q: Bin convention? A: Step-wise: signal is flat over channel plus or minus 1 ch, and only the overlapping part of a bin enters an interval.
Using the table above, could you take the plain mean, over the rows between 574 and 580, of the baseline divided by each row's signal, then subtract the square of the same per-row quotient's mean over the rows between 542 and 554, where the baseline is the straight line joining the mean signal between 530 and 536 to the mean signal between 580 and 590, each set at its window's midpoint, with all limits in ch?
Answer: 0.13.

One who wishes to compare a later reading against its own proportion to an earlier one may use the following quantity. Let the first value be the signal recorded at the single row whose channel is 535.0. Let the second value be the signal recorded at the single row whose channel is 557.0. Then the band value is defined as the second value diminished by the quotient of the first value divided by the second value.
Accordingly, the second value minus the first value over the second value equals 0.3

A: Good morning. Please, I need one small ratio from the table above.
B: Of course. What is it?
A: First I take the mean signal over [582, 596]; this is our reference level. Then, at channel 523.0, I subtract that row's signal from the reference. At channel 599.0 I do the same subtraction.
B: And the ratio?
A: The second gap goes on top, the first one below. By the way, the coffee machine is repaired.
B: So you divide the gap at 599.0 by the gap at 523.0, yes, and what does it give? 1.9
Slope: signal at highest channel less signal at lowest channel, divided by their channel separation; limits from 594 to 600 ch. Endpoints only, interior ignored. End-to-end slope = -0.010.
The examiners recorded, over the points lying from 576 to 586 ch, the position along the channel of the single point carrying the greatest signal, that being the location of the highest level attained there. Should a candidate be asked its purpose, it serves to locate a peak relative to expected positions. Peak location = 583.0 ch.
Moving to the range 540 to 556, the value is 551.0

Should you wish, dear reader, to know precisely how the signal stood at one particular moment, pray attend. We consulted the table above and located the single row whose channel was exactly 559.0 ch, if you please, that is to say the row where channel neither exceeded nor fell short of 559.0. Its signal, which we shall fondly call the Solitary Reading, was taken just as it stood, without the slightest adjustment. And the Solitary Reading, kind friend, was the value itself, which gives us 1.338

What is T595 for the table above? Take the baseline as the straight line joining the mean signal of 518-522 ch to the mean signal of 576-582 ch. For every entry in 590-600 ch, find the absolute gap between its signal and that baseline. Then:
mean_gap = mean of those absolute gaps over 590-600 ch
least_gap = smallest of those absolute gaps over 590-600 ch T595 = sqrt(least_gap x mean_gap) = 0.094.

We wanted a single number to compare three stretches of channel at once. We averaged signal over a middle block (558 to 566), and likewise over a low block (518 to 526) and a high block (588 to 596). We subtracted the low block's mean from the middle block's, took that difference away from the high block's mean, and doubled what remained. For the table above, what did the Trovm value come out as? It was 1.9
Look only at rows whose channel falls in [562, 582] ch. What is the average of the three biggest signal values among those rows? 1.33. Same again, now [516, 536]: 1.27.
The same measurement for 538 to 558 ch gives 1.31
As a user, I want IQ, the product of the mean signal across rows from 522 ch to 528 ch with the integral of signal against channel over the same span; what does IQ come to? 8.3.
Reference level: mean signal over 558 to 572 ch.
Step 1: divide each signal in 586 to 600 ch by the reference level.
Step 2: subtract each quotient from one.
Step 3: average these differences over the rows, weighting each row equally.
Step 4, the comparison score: 0.14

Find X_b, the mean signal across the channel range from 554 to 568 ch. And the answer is 1.31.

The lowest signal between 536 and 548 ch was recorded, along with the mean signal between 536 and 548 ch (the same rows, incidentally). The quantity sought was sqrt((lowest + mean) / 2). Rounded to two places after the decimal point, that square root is 1.12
